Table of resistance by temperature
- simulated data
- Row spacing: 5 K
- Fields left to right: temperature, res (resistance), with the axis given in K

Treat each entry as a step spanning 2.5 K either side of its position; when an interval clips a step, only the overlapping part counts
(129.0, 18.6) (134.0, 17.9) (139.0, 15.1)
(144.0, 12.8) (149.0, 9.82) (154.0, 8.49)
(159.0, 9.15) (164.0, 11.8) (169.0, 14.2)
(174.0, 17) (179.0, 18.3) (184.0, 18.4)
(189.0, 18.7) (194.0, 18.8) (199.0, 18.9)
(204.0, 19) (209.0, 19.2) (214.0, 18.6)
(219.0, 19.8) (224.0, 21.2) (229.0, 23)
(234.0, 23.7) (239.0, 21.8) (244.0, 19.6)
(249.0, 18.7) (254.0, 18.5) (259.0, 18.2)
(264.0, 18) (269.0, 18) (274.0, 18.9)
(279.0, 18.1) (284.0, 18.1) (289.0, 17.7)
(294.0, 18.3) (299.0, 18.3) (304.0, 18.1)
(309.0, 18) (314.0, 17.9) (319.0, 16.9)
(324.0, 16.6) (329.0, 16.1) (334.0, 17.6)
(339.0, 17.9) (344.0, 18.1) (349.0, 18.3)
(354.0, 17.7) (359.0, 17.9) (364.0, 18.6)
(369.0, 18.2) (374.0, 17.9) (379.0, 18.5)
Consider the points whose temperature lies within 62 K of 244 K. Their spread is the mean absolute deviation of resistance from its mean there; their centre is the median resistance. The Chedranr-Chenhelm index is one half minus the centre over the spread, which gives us -16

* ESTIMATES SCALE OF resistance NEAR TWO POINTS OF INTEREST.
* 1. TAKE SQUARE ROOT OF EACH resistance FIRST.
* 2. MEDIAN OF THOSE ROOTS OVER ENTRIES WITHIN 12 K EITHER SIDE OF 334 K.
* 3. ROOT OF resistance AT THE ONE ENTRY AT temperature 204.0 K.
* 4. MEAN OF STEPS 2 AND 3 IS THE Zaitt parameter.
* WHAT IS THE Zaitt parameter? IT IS 4.28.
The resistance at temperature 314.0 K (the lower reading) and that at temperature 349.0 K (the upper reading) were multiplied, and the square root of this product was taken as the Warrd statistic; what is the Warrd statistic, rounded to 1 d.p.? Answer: 18.1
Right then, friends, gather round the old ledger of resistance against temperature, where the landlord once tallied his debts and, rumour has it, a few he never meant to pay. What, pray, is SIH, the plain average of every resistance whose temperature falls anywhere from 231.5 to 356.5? 18.4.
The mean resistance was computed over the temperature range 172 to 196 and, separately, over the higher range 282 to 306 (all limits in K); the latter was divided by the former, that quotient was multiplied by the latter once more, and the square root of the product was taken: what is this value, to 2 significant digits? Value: 4.2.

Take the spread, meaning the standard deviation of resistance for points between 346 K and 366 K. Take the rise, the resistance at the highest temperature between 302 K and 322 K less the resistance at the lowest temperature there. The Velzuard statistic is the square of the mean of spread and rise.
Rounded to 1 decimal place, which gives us 0.2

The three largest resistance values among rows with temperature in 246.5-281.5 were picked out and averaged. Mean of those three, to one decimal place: 18.7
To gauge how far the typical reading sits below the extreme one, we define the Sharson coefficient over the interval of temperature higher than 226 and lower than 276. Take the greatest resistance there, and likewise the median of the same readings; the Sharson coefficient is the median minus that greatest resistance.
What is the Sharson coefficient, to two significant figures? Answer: -4.9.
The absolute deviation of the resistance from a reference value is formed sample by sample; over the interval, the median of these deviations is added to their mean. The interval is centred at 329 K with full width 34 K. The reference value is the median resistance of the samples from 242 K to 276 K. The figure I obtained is 2.1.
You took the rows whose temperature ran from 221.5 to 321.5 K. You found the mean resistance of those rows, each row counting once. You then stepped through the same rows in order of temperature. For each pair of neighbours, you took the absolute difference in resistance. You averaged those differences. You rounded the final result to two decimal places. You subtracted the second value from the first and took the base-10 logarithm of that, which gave 1.26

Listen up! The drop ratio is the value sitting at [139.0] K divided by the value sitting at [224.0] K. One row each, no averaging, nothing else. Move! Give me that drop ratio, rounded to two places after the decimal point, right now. 0.71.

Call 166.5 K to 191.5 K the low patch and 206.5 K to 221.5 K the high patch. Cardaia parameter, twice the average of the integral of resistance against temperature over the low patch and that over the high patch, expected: 721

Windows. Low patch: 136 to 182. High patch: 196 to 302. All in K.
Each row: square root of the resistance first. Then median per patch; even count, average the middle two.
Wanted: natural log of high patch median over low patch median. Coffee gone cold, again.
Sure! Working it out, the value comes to 0.19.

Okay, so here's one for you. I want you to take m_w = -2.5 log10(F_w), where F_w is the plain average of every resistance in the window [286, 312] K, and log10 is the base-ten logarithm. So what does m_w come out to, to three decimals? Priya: -3.143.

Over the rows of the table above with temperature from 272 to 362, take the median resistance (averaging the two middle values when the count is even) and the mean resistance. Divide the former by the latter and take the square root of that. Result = 1.00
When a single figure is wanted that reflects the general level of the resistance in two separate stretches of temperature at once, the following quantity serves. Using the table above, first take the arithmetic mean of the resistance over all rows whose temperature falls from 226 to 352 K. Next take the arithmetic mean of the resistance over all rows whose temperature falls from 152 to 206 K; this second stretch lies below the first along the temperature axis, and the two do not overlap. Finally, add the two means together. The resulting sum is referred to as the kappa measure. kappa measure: 34.3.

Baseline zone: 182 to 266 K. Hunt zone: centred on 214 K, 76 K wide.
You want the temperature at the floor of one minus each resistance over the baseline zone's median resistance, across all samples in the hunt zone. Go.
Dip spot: 234.0 K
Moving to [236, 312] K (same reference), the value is 239.0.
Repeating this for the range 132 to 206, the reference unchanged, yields 204.0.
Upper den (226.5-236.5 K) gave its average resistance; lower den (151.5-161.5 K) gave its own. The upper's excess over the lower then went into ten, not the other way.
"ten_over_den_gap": 1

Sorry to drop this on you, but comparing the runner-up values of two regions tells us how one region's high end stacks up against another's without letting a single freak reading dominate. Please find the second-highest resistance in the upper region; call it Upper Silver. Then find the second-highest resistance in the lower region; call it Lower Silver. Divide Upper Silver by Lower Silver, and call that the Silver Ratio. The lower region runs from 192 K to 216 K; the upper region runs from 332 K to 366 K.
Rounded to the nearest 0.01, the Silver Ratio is 0.96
